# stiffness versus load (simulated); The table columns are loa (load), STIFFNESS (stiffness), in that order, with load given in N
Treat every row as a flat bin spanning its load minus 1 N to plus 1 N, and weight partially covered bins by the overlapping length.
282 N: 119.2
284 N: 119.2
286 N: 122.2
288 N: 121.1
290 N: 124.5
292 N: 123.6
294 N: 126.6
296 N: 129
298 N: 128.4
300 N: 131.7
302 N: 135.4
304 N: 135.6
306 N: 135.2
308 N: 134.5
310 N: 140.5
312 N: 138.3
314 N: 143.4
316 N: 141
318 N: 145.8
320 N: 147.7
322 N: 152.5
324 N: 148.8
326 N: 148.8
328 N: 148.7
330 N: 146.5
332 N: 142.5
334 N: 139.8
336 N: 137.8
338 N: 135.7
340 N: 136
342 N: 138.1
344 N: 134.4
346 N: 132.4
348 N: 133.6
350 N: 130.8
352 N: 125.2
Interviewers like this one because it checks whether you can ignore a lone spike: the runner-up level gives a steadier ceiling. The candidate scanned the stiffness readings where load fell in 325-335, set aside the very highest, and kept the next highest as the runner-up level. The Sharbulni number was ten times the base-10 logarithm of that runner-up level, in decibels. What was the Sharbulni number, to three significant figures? 21.7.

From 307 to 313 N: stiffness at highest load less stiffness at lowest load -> 3.8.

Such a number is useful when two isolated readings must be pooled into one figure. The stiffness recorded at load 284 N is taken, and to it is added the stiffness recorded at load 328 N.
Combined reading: 268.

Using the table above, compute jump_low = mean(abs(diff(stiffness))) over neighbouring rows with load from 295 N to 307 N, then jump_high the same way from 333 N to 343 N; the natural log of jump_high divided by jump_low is 0.0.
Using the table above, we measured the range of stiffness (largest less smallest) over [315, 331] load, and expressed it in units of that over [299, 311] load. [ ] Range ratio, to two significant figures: 1.3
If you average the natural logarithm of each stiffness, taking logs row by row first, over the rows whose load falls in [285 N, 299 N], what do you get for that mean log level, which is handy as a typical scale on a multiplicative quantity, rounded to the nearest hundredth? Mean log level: 4.83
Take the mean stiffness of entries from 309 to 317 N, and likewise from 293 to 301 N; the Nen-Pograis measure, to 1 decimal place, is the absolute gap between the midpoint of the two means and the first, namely 5.9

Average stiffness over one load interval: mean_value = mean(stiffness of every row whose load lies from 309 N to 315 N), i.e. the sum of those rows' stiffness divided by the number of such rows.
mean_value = 140.7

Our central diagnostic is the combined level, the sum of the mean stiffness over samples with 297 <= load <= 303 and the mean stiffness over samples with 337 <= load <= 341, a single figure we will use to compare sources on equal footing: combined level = 268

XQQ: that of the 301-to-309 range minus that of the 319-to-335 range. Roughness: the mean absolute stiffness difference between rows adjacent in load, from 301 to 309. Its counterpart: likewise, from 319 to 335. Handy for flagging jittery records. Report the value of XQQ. -2.1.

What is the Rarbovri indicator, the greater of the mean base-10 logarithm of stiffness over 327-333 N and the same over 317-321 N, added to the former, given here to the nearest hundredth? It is 4.33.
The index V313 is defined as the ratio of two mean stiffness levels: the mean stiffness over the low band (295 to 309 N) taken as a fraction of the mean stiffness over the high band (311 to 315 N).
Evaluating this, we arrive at 0.94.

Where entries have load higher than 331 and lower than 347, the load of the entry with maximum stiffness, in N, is 332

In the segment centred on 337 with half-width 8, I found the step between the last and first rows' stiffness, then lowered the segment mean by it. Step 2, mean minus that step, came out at 151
